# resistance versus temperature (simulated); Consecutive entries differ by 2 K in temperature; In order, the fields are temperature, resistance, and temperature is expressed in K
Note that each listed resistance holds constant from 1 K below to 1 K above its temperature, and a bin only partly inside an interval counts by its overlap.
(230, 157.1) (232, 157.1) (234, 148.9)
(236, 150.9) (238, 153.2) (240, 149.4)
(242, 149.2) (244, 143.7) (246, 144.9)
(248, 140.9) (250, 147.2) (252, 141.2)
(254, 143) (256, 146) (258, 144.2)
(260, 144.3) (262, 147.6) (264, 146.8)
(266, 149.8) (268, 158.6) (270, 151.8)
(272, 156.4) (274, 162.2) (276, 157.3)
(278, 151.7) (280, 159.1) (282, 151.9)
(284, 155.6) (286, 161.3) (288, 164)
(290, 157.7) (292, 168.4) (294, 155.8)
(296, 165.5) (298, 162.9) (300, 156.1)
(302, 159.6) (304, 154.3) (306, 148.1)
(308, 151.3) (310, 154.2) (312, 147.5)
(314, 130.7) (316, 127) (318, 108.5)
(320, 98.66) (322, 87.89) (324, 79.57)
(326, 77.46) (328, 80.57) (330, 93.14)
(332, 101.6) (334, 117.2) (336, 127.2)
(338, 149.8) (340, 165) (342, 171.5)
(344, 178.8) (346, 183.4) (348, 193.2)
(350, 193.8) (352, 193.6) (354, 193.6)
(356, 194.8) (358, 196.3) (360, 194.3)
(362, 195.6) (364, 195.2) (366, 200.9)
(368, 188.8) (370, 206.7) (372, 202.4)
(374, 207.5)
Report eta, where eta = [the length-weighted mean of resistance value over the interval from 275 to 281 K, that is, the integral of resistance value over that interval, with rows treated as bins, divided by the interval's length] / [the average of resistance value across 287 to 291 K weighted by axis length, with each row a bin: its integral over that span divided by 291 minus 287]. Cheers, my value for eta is 0.97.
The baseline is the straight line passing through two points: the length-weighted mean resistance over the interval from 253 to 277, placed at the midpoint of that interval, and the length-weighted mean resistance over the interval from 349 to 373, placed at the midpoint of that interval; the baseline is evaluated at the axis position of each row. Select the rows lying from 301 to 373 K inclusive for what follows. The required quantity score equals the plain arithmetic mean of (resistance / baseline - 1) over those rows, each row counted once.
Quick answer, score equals -0.17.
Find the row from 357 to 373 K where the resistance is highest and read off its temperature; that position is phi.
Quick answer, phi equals 370 K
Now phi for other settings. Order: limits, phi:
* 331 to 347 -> 346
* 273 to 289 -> 288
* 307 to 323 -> 310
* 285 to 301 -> 292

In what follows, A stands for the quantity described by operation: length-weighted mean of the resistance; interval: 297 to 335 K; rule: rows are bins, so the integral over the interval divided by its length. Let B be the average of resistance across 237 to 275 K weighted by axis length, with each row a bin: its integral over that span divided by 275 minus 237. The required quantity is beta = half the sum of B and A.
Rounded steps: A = 123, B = 148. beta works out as 136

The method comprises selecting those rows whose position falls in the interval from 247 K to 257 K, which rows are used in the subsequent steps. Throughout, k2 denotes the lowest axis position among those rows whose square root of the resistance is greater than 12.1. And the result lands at 250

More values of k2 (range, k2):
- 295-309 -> 296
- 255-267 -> 262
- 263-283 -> 264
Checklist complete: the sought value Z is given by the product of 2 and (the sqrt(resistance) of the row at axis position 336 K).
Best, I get 22.6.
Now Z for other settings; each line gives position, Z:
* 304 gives 24.8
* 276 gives 25.1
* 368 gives 27.5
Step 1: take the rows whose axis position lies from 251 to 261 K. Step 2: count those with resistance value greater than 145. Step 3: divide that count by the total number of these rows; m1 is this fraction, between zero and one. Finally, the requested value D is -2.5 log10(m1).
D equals 1.75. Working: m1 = 0.2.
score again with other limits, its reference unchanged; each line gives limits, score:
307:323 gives -0.28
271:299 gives -0.01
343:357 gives -0.01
